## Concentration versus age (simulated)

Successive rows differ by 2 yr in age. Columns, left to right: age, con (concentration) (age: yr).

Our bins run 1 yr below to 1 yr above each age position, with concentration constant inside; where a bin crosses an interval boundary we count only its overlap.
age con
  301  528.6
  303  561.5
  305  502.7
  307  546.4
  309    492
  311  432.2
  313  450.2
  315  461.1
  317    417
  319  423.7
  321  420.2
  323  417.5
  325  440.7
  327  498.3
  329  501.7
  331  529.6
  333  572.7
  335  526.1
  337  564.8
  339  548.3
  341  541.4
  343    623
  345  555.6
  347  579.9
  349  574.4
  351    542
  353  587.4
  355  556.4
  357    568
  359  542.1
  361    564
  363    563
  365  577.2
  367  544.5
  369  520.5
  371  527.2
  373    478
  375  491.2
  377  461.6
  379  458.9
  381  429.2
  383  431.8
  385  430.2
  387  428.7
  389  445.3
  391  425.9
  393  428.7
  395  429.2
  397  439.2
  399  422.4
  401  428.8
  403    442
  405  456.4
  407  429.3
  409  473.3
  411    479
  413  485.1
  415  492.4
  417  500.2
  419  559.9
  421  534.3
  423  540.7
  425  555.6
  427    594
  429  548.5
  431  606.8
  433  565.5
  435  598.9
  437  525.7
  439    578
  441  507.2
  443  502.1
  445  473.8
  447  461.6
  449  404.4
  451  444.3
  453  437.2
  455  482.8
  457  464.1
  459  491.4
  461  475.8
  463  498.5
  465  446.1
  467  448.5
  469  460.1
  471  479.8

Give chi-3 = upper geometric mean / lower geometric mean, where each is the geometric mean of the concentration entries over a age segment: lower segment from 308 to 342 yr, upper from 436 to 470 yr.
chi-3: 0.99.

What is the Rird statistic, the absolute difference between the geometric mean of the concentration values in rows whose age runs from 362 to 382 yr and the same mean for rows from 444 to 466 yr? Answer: 42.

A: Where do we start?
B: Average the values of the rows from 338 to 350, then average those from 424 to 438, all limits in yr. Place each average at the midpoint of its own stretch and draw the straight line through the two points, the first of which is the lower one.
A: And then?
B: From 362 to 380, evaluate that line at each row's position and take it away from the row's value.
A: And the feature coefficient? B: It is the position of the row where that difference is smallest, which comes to 379 yr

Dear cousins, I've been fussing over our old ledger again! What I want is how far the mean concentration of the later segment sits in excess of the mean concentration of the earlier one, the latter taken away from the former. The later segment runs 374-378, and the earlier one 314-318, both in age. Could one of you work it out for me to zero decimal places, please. 37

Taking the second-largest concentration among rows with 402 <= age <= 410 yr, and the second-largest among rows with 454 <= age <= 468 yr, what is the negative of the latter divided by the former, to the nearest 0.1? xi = -1.1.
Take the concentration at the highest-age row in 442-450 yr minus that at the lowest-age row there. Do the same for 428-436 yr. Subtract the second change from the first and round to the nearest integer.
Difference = -148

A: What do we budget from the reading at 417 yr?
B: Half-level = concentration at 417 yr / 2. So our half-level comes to 250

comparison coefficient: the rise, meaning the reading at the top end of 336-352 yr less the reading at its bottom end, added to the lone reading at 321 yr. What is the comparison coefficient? 397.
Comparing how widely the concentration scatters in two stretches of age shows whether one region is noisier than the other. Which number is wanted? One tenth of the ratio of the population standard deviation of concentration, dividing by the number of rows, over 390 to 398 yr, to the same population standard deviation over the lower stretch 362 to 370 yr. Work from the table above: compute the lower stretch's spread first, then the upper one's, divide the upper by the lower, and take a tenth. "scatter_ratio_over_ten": 0.024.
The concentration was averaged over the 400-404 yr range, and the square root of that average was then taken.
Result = 20.9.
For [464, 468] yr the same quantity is 21.1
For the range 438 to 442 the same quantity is 23.3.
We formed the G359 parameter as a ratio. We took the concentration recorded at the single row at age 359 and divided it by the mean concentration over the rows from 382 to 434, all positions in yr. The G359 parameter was 1.12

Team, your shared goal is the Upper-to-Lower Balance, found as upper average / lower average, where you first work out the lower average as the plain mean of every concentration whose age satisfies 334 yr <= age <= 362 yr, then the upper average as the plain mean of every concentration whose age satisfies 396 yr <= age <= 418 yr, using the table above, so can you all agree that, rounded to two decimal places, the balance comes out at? 0.82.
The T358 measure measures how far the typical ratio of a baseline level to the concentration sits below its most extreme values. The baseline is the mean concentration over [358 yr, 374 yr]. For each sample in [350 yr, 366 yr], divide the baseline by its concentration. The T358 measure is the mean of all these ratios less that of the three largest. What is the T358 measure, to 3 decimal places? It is -0.027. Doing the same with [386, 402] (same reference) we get -0.015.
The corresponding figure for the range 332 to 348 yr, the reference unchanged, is -0.043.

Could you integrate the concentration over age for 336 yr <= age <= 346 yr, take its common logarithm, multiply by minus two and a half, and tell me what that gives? -9.38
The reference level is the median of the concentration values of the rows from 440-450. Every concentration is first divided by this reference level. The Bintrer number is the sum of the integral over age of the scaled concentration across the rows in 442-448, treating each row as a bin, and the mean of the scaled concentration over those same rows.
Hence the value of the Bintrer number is 7.1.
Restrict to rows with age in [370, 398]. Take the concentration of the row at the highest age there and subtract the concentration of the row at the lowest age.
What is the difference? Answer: -88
